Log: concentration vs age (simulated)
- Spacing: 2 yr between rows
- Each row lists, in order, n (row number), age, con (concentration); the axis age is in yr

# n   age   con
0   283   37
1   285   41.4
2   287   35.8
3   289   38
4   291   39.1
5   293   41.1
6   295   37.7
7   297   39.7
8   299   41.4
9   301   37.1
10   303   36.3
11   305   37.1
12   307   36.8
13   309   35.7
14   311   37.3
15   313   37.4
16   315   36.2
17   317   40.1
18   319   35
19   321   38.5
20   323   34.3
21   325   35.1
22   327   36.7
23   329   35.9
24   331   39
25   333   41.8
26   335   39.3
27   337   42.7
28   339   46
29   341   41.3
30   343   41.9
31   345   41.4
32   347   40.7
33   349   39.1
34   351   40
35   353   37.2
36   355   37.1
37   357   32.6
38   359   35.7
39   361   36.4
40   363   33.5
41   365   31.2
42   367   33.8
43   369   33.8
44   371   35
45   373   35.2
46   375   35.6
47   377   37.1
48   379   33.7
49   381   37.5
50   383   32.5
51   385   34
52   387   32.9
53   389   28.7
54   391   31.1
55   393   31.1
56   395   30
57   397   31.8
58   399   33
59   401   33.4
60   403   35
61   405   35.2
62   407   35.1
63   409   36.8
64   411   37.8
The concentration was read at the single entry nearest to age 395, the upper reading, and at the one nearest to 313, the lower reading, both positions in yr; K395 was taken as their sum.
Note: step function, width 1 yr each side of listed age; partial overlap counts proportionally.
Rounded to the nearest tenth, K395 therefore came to 67.4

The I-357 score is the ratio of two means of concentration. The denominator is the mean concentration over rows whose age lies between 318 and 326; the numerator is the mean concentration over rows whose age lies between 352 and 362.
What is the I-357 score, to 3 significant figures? 1.00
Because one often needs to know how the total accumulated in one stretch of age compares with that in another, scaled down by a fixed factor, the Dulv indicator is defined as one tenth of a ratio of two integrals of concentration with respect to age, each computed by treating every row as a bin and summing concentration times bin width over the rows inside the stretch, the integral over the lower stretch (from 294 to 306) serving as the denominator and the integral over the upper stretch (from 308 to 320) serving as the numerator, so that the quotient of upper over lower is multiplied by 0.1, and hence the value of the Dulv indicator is 0.097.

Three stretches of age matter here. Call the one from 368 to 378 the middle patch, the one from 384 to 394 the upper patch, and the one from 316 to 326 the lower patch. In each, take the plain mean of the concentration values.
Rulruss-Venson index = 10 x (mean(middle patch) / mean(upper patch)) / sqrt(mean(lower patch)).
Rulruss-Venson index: 1.85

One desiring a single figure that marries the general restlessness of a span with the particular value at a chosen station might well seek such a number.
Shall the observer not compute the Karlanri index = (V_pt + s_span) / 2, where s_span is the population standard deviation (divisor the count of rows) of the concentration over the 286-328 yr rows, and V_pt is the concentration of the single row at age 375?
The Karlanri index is 18.8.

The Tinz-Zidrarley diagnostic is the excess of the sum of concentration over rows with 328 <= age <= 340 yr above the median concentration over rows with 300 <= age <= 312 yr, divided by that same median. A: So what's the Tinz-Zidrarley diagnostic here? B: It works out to 5.6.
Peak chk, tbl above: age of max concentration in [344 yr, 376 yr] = 345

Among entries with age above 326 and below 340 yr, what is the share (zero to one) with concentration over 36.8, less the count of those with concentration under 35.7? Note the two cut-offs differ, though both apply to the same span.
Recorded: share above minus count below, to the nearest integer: 1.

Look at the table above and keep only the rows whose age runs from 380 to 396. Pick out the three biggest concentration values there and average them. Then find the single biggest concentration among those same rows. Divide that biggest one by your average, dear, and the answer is 1.08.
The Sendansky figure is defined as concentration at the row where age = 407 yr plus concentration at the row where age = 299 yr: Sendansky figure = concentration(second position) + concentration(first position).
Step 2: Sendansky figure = 76.5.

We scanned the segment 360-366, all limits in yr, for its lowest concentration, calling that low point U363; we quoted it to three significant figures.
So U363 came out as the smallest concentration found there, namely 31.2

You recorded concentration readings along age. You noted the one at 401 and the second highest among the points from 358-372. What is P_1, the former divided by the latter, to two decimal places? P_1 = 0.94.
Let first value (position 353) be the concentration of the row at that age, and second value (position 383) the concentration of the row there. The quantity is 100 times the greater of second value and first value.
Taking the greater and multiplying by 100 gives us 3720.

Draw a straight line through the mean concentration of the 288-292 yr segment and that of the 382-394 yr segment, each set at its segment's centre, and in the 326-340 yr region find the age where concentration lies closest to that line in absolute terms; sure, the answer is 329 yr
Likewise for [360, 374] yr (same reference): 363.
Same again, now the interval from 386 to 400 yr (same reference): 393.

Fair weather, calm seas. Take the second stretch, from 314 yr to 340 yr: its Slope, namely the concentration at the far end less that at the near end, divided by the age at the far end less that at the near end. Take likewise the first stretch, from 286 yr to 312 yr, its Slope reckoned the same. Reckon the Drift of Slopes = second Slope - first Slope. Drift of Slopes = 0.3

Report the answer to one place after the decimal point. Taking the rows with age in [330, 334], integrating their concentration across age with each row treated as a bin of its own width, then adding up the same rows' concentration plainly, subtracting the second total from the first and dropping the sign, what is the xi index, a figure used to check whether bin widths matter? 80.8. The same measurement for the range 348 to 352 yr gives 79.1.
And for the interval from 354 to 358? 69.7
